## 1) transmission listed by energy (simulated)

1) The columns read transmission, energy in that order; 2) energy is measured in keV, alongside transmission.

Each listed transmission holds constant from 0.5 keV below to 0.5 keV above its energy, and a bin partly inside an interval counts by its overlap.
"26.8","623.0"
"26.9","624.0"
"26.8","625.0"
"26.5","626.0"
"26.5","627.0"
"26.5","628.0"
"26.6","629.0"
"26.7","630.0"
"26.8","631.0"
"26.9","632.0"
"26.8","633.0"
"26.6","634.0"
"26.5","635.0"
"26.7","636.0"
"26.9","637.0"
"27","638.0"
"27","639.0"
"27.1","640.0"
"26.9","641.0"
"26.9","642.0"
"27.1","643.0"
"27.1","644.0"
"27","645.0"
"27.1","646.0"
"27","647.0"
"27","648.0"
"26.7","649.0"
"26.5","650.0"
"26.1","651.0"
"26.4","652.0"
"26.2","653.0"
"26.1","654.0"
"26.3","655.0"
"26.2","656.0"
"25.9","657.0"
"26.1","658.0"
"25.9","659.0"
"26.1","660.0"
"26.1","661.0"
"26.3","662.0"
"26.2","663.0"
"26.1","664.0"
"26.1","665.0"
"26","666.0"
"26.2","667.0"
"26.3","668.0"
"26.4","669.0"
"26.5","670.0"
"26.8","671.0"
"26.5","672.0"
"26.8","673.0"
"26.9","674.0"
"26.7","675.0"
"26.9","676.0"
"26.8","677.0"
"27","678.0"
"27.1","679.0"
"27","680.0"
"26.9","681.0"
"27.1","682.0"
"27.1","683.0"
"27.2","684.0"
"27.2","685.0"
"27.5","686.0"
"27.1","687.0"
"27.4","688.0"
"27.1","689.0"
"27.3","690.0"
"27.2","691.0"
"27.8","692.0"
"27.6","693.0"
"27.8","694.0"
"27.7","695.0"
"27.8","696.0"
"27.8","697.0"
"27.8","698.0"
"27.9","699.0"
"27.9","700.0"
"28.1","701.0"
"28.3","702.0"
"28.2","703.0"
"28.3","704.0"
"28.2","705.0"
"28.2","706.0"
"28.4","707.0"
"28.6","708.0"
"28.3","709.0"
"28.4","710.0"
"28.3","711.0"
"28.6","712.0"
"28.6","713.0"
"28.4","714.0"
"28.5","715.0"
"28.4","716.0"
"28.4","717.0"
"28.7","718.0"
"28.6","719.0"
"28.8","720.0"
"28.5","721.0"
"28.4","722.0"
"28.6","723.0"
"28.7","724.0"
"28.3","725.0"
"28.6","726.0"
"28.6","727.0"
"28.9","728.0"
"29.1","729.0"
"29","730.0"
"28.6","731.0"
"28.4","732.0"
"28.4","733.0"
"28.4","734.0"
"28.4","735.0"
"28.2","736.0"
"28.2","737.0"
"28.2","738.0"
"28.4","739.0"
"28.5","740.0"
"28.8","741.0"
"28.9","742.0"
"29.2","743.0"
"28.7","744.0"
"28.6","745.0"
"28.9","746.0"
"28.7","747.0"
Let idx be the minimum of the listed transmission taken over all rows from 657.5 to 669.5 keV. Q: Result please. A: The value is 25.9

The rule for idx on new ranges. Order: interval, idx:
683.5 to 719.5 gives 27.1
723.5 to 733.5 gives 28.3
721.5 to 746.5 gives 28.2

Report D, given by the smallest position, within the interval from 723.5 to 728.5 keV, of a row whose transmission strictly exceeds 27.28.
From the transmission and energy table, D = 724.0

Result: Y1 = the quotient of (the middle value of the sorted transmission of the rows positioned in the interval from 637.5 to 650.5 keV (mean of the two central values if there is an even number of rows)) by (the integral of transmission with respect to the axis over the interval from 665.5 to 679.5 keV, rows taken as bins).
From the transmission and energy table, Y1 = 0.07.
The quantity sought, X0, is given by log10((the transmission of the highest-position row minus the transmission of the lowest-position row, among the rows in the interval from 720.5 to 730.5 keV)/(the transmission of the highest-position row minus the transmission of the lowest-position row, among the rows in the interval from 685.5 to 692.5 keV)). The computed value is 0.2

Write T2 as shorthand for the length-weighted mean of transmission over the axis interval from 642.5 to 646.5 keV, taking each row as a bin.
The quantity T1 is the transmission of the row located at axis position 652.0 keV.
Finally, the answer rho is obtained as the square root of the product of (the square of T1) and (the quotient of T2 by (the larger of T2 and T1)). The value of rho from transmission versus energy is 26.4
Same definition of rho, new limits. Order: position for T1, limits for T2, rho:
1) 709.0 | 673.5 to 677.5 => 27.6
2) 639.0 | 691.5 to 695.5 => 27.0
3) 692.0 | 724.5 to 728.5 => 27.8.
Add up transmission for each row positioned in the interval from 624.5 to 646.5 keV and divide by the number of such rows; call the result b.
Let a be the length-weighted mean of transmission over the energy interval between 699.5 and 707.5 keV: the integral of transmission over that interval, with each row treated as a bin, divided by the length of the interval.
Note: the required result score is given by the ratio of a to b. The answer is 1.05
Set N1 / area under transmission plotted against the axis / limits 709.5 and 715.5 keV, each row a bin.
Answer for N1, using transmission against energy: 171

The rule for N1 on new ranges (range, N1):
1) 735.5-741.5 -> 170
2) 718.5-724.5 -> 172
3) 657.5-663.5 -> 157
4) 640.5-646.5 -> 162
